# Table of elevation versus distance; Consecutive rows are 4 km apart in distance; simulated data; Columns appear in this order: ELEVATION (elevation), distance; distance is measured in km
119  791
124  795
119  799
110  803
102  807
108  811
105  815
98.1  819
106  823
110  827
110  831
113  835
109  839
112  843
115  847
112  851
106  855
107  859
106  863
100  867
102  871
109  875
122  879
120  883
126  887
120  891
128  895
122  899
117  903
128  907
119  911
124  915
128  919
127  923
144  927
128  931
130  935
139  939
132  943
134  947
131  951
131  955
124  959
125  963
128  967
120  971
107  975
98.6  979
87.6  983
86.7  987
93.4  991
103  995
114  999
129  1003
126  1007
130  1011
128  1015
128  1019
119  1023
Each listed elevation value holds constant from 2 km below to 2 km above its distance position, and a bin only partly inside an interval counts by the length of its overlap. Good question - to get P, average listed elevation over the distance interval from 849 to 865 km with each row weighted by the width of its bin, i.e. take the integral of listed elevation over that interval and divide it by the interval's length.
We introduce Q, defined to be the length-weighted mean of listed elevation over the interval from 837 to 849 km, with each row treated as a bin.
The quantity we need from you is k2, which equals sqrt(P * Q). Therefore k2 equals 110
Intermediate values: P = 108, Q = 112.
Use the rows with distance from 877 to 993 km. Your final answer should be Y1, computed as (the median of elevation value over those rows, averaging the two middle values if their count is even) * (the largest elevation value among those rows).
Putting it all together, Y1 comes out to 18000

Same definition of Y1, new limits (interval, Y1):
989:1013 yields 15600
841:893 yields 14112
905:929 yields 18360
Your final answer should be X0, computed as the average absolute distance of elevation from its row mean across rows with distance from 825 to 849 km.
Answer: 1.8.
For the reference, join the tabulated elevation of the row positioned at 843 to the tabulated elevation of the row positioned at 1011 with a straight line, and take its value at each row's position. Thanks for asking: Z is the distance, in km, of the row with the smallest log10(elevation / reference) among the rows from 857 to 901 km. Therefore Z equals 867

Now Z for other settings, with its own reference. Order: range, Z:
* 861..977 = 975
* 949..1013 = 987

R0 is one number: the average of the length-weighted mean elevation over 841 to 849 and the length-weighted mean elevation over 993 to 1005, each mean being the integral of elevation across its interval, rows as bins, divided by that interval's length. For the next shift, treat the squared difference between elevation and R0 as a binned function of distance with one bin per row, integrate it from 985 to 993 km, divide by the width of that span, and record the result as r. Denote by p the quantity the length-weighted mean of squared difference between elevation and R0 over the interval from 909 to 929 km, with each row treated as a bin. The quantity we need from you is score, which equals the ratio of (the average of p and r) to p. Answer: 1.6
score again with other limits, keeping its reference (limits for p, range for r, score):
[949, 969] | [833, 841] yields 0.5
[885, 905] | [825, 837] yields 0.6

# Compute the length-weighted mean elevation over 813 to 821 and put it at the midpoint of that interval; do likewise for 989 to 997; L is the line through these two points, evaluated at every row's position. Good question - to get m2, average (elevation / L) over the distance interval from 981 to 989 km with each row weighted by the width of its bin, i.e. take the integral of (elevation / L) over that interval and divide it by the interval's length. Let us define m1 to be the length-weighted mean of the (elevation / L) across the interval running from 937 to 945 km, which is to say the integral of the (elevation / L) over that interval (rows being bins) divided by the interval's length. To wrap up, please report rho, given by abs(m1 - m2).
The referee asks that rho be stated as 0.48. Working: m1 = 1.37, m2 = 0.9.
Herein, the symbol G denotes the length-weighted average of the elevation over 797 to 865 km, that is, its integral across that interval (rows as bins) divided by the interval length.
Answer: 109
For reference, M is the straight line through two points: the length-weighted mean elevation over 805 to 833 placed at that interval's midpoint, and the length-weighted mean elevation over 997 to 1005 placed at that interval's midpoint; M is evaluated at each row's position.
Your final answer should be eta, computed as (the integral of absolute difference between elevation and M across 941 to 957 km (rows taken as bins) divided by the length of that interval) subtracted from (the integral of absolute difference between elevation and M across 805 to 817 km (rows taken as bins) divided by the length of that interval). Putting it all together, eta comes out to -13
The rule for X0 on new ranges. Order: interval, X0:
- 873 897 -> 4.5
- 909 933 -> 5.2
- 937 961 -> 3.2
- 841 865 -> 3.3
